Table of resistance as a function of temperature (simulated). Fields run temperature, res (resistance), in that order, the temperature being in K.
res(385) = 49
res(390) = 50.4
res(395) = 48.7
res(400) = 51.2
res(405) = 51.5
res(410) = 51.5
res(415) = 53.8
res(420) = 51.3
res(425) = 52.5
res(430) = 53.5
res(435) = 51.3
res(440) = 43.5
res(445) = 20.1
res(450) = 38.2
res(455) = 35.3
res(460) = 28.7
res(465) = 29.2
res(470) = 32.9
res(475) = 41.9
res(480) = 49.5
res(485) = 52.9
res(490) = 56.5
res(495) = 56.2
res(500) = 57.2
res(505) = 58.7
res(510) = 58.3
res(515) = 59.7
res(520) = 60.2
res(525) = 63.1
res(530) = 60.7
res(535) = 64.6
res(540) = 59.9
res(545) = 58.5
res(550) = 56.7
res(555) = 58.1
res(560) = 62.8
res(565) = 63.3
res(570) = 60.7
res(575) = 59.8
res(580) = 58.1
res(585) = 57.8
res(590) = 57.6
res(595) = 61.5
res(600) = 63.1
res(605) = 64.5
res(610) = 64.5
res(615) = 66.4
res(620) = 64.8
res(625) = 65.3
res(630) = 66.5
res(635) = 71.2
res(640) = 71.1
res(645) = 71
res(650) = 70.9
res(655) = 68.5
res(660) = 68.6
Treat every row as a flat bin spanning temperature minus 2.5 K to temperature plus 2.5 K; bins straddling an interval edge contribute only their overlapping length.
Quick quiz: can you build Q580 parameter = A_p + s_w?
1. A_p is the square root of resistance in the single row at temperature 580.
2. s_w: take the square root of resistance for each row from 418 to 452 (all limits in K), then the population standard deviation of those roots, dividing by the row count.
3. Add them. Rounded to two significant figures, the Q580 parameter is 8.6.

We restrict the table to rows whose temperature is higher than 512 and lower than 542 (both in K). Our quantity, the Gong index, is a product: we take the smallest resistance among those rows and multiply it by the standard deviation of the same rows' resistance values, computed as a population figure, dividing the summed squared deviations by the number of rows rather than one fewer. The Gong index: 110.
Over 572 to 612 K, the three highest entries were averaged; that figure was 64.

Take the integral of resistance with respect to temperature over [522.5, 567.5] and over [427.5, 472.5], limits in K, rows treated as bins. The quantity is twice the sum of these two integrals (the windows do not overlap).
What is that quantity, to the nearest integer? 8804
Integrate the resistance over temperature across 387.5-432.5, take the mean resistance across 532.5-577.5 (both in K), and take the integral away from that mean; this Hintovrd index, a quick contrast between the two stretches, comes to -2262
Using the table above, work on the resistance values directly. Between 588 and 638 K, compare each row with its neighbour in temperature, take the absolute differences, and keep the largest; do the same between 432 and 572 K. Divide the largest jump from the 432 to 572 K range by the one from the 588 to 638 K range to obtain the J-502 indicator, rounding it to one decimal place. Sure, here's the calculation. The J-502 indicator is 5.0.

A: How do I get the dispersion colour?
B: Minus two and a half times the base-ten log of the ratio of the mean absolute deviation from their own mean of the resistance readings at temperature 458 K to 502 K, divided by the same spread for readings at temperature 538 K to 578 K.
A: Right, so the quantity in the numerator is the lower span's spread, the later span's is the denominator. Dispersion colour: -2.0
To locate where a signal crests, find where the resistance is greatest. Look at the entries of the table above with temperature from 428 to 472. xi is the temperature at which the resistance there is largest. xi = 430 K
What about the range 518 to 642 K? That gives 635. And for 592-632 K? 630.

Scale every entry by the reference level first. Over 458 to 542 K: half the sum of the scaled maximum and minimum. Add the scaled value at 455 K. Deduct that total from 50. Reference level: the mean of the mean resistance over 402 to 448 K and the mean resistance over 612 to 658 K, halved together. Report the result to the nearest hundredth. 48.59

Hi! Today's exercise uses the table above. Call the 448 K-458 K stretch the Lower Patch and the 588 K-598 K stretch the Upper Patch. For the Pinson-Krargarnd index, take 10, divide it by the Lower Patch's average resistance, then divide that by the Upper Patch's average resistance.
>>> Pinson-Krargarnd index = 0.0046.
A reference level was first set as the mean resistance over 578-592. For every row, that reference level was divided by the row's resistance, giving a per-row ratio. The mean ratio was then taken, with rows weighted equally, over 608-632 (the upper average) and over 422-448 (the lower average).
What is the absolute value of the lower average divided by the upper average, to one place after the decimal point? 1.7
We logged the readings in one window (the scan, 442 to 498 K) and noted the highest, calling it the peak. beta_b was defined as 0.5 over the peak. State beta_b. 0.0088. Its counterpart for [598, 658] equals 0.0070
